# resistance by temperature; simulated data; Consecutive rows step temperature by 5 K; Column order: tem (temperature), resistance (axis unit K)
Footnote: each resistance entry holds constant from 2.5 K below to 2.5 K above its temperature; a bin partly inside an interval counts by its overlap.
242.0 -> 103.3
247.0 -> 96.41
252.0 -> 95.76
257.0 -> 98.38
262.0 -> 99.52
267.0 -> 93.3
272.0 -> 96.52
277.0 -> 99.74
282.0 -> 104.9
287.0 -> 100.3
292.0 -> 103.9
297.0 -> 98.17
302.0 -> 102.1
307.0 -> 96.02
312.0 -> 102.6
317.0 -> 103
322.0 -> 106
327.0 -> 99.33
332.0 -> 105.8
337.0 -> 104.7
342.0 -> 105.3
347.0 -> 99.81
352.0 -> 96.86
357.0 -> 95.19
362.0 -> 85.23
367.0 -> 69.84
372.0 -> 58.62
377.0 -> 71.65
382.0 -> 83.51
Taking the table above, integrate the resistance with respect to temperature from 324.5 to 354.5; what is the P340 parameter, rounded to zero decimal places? 3059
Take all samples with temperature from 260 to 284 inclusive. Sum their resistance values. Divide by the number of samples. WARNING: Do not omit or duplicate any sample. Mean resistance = 99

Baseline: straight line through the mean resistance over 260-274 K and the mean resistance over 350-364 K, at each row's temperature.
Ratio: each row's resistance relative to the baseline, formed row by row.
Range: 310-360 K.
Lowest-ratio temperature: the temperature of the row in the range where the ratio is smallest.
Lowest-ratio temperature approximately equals 357.0 K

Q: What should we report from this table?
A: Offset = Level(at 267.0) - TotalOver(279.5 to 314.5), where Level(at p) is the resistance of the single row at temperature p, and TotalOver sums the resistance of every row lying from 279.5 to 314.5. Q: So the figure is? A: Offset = -615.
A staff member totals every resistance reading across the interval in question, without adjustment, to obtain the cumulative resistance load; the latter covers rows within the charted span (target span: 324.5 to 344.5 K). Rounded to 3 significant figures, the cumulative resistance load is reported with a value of 415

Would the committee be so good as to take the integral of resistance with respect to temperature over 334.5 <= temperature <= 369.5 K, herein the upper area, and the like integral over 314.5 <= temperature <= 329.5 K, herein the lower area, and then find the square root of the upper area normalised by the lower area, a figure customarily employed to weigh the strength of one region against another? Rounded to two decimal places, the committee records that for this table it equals 1.46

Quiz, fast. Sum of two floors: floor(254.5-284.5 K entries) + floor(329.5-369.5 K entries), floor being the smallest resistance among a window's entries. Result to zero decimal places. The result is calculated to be 163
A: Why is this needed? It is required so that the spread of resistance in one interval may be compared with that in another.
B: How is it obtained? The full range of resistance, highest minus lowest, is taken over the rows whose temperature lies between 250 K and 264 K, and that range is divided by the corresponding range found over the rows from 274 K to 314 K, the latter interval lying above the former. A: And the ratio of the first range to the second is 0.42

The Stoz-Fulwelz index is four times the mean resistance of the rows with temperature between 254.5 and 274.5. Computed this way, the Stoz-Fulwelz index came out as 388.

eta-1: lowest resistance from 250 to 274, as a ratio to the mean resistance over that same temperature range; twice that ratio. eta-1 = 1.93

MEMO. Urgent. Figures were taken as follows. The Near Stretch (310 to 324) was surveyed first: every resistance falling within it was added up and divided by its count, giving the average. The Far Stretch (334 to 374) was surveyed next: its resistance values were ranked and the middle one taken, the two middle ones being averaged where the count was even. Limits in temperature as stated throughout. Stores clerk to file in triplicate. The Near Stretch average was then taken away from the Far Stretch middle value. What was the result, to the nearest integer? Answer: -8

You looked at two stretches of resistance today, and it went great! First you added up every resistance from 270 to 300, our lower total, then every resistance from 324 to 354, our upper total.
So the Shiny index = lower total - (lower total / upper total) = 603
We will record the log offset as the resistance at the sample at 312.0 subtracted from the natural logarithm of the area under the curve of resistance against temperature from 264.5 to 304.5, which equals -94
